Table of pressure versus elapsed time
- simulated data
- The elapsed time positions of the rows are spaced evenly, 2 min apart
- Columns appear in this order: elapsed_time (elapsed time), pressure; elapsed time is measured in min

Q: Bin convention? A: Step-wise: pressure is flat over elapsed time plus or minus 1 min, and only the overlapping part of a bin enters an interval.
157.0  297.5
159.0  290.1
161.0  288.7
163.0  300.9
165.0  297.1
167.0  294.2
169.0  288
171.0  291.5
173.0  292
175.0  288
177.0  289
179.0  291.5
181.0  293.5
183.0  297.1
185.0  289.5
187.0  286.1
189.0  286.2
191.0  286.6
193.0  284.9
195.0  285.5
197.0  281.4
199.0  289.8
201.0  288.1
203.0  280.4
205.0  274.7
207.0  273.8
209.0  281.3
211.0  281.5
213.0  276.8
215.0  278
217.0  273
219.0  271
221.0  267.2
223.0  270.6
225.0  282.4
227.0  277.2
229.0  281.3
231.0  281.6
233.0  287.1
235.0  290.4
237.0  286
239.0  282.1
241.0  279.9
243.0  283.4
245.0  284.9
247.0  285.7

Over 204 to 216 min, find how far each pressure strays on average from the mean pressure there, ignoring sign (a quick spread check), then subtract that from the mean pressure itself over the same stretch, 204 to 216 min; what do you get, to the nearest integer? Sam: 275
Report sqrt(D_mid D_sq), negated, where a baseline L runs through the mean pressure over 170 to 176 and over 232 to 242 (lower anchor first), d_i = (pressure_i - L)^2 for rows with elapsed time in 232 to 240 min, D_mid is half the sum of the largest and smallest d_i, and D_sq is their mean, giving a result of -11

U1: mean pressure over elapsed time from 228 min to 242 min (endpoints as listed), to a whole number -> 284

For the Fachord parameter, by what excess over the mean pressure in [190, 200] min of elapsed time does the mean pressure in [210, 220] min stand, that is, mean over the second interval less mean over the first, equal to -10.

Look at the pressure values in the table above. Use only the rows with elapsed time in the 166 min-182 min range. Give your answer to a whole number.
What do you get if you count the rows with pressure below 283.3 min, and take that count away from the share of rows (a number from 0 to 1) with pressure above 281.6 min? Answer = 1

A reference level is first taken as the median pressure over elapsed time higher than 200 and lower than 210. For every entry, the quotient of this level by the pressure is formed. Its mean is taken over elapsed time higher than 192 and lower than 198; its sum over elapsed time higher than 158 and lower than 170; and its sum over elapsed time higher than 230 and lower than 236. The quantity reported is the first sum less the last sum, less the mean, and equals 1.8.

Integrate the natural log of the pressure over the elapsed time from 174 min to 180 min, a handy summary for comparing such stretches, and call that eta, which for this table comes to 34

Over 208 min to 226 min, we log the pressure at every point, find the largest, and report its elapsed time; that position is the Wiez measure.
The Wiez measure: 225.0 min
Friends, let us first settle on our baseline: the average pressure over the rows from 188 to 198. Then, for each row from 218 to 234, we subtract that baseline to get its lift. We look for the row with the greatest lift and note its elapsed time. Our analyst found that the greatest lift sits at 233.0 min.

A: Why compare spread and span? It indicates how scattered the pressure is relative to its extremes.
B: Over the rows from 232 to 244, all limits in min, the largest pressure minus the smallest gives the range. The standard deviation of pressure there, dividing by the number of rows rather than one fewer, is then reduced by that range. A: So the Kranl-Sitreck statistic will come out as -7.1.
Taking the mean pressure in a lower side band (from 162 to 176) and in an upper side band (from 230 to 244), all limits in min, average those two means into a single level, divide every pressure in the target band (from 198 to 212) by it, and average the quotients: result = 0.975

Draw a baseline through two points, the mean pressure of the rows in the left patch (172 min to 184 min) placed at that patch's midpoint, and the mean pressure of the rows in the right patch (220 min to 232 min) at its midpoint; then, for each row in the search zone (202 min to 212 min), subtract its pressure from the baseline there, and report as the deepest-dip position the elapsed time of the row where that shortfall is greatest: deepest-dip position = 207.0 min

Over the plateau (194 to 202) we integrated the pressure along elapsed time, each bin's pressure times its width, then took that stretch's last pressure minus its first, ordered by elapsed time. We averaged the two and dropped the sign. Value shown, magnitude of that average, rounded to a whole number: 1146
